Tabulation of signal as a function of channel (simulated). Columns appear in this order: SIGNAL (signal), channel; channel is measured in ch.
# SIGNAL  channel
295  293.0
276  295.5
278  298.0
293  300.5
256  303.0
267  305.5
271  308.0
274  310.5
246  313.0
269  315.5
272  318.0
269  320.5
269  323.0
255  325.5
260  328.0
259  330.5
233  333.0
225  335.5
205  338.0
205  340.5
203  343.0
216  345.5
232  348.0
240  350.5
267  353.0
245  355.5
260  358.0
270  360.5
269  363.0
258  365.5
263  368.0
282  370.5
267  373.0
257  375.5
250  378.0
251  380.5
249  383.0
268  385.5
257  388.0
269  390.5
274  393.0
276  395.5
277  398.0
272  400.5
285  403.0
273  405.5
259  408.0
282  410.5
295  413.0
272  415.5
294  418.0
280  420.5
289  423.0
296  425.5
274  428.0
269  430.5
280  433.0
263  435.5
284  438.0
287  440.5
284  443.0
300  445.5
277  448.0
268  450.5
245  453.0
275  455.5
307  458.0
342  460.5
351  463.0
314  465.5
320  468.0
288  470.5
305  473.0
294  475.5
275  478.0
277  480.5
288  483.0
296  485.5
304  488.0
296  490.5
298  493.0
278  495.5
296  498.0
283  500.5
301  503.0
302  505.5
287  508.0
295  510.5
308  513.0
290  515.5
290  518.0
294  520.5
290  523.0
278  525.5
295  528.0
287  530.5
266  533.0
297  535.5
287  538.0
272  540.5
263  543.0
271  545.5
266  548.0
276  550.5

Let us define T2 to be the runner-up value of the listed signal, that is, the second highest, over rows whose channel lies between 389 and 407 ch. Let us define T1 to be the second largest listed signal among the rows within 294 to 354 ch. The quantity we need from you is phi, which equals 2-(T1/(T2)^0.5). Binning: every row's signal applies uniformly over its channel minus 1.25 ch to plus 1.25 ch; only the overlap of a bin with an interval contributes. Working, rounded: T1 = 278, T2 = 277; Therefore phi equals -14.7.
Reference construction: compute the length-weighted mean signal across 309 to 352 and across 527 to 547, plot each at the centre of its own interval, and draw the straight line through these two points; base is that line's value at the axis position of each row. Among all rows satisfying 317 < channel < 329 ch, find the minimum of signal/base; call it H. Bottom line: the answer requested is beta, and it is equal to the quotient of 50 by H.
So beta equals 47.5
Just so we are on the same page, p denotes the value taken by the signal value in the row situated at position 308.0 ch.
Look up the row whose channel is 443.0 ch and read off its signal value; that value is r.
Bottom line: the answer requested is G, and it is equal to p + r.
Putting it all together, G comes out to 555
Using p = 271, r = 284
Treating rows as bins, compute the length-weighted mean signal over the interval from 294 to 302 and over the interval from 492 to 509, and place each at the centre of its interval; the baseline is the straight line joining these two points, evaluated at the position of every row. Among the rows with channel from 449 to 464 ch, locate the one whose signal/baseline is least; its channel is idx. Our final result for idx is 453.0 ch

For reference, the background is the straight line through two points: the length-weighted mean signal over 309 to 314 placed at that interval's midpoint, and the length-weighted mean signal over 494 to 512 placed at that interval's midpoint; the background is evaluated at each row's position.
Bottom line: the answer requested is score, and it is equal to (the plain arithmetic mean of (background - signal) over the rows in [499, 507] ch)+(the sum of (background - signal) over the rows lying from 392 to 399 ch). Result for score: -6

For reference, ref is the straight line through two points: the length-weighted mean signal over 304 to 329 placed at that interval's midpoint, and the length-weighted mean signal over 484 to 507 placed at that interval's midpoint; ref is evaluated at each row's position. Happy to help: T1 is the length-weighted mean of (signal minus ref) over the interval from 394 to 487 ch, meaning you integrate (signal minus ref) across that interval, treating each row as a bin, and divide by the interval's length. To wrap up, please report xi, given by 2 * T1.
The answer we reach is 2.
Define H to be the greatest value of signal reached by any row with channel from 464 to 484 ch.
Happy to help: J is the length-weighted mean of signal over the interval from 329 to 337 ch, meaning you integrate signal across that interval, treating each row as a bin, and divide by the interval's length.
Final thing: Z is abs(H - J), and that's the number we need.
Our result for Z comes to 81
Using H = 320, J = 239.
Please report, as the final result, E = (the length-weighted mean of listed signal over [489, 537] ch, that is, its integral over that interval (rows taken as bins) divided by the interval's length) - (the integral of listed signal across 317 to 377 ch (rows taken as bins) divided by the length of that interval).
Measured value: 42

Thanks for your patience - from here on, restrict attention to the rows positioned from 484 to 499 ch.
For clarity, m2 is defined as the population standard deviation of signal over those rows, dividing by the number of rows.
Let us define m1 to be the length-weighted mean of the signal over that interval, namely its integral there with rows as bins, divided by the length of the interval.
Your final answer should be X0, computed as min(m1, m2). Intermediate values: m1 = 295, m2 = 8.0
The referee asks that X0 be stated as 8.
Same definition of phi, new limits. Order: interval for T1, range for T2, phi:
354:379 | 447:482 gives -12.6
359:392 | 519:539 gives -13.7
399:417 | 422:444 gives -14.8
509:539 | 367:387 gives -16.1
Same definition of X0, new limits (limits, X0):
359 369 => 5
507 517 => 8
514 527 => 5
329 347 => 19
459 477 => 22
